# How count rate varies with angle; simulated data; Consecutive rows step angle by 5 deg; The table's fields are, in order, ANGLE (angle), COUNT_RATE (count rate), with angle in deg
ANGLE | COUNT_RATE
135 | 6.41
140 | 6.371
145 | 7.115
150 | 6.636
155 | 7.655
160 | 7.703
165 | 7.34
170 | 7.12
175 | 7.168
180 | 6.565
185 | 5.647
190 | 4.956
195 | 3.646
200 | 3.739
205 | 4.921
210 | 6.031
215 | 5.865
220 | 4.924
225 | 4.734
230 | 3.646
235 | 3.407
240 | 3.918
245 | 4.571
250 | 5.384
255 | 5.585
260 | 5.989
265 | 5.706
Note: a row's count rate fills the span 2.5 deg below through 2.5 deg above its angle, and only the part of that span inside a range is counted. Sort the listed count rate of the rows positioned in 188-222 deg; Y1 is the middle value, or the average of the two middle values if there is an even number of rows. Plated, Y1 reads 4.9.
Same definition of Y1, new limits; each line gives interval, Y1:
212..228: 4.9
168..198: 6.1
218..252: 4.6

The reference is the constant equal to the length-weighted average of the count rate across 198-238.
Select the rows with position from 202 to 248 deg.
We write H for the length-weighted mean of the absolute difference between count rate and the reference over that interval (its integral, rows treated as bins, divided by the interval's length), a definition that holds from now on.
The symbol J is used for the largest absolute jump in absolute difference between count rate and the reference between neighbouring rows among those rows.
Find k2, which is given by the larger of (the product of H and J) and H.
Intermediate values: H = 0.7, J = 1.11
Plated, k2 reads 0.78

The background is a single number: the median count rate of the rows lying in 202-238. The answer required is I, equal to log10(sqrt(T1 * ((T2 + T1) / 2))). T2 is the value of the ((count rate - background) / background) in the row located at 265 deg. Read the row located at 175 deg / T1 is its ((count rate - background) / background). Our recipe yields -0.43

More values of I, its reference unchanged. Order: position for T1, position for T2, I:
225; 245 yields -1.34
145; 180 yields -0.38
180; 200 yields -0.90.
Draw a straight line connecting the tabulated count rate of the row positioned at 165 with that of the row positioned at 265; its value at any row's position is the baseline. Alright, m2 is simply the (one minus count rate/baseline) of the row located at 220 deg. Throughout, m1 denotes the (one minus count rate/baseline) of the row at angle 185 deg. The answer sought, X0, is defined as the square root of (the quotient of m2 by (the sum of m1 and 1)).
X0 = 0.44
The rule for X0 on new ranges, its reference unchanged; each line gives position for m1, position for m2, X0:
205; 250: 0.27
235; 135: 0.35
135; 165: 0.00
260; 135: 0.43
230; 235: 0.56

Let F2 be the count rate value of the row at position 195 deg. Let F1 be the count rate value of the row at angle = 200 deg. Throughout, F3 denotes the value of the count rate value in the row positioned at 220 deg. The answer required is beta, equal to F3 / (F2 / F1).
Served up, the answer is 5.0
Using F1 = 3.739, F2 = 3.646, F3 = 4.924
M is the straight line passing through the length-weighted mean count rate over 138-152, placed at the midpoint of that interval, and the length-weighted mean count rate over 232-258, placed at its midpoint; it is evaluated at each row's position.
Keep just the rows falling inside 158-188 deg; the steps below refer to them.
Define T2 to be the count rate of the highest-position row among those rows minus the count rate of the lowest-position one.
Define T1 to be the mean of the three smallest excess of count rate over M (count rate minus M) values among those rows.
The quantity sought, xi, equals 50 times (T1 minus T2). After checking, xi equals 125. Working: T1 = 0.4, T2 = -2.1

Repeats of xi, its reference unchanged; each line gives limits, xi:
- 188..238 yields -9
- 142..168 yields 13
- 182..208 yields -41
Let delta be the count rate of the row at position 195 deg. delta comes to 3.646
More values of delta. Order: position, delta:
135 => 6.41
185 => 5.647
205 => 4.921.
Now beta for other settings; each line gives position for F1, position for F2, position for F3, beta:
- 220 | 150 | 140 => 4.7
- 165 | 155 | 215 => 5.6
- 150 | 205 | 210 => 8.1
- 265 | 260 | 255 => 5.3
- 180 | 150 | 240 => 3.9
